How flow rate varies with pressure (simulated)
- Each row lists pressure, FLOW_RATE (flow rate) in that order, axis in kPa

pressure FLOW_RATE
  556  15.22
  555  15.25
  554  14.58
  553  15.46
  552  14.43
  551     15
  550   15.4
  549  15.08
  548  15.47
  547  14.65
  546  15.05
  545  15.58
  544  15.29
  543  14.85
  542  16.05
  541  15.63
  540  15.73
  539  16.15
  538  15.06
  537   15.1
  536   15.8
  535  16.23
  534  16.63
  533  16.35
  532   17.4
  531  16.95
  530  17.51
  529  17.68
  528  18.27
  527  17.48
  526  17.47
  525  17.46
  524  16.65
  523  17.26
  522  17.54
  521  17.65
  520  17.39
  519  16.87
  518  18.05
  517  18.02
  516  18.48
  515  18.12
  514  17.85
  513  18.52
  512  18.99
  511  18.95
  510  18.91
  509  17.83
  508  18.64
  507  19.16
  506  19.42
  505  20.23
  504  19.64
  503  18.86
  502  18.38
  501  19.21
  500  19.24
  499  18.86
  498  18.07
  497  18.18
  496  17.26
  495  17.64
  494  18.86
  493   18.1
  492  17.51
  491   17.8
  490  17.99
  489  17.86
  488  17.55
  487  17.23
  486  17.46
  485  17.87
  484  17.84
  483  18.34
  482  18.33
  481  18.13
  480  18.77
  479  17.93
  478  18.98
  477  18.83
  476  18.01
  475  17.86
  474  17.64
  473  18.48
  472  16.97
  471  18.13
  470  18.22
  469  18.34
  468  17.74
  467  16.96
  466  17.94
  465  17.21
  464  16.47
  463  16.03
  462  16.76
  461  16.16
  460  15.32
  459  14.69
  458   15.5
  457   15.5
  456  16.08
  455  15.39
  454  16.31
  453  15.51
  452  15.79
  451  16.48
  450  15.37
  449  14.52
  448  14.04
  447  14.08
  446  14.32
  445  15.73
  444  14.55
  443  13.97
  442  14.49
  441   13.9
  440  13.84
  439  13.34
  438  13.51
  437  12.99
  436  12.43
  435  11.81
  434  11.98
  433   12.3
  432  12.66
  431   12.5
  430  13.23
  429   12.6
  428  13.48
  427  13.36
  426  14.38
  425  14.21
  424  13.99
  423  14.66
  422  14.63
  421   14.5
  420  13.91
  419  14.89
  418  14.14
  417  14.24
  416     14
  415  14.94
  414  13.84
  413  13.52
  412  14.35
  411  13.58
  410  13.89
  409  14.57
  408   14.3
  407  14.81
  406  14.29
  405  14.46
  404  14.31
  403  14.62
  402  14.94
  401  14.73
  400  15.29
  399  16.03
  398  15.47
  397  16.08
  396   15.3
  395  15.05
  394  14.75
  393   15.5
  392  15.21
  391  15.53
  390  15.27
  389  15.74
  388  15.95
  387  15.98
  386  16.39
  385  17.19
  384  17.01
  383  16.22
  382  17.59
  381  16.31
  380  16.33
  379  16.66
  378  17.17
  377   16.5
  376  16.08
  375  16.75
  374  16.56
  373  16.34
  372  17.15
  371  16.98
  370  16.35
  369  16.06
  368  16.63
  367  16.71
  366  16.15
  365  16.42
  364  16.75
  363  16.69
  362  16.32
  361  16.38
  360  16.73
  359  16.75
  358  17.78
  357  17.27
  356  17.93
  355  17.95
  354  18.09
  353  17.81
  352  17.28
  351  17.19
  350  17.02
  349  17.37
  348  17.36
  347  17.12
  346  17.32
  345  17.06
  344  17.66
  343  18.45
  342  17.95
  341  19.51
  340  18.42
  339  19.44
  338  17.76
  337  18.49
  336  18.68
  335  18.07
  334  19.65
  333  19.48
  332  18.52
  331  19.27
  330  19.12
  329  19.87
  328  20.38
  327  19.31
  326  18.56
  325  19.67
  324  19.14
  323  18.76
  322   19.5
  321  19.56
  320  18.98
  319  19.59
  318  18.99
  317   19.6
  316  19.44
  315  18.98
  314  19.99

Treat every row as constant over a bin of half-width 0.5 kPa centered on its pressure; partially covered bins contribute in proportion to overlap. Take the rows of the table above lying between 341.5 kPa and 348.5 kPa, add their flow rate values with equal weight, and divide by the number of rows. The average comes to 17.6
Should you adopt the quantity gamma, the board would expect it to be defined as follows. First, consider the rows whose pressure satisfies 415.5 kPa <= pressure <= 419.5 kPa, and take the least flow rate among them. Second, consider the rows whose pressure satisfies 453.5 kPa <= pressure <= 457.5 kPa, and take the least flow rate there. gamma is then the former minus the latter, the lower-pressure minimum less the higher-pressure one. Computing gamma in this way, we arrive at -1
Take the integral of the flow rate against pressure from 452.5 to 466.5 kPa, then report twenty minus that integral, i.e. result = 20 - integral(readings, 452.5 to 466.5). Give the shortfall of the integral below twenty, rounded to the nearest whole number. -205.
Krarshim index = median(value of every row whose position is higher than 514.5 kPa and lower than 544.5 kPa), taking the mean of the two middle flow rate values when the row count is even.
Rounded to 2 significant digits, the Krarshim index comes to 17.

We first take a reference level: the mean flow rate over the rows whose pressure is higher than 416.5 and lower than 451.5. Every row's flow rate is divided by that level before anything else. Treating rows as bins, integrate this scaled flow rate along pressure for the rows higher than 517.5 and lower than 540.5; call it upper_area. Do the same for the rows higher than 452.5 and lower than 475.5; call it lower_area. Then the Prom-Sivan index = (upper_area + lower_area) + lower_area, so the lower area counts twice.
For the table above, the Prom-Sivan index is 84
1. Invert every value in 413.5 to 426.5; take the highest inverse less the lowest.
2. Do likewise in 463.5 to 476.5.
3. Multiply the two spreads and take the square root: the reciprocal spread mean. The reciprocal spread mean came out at 0.0059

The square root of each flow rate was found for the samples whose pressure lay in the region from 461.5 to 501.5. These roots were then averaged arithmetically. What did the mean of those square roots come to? 4.2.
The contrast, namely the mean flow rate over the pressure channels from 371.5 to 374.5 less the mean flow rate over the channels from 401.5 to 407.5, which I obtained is 2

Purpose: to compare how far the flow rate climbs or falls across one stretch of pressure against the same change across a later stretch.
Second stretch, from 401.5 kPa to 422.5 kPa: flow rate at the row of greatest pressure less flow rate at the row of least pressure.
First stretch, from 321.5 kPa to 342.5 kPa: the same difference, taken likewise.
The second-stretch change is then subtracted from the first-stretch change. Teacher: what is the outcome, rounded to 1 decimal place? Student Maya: -1.2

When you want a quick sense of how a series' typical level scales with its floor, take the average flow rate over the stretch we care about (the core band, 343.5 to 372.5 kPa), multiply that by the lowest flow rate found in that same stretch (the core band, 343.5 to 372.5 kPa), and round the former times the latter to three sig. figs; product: 274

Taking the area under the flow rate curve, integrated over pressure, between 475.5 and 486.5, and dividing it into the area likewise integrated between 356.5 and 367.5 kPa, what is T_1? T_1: 0.9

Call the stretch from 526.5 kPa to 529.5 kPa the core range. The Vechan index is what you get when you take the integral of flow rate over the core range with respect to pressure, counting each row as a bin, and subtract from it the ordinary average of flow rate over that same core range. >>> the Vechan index 36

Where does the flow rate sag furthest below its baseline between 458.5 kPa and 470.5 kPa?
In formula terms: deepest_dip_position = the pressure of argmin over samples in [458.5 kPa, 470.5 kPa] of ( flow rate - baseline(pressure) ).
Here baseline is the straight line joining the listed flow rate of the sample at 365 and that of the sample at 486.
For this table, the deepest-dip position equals 459 kPa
